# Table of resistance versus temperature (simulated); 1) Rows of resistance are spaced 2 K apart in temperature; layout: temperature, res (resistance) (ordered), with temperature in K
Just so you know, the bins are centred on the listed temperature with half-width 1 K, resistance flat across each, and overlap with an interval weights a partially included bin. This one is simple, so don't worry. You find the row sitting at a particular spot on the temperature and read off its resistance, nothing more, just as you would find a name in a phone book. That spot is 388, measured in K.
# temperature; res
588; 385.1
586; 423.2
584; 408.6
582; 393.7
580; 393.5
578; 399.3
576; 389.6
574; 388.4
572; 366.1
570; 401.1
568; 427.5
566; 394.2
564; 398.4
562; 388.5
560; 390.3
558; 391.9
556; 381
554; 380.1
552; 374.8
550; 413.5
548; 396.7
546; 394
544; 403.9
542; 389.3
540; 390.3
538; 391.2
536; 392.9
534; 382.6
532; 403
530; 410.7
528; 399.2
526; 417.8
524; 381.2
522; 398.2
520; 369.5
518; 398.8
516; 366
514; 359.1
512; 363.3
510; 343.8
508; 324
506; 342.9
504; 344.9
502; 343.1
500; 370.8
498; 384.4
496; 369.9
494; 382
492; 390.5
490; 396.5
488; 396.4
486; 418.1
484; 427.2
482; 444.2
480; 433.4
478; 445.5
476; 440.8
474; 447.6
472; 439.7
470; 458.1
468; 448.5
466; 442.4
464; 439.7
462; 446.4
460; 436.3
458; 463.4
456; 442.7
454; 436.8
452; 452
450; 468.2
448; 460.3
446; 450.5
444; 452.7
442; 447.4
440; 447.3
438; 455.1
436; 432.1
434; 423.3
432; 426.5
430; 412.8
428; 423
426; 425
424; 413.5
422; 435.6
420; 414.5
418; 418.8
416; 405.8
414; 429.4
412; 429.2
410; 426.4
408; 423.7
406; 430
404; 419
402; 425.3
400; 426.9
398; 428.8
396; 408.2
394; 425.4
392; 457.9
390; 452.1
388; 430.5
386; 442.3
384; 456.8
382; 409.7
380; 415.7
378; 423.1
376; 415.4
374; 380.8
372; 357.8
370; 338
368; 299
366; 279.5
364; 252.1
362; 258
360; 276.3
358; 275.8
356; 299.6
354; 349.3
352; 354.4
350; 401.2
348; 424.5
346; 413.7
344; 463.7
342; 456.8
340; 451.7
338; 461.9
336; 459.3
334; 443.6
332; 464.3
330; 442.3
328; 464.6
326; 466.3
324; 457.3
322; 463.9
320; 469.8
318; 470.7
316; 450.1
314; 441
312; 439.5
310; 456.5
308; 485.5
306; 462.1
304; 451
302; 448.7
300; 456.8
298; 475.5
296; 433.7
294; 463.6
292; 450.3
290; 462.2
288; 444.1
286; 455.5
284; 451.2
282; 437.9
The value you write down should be 430.5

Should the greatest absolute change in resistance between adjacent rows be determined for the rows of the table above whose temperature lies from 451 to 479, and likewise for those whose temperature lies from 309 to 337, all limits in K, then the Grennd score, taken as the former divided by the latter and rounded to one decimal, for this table 1.2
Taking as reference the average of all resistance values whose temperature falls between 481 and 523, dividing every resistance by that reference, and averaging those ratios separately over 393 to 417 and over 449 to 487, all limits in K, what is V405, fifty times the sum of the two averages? 115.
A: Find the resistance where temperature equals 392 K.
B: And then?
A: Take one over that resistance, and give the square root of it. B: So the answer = 0.0467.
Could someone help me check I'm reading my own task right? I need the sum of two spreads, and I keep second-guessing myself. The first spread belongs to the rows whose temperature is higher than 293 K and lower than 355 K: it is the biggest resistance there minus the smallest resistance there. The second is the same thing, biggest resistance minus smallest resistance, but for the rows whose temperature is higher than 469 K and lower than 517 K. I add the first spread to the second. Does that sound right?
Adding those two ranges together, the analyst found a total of 270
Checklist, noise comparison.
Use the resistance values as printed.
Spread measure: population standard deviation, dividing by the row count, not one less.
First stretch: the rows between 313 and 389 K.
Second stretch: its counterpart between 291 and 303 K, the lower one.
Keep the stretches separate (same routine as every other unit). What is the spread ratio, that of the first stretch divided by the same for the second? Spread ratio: 5.31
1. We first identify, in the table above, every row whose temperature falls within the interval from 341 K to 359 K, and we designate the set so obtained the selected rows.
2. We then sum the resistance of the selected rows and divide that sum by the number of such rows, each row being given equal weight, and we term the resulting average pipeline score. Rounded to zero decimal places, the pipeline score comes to 382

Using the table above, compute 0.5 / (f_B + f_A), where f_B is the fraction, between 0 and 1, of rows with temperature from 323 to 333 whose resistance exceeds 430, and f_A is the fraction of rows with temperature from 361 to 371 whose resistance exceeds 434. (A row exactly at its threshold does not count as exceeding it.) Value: 0.50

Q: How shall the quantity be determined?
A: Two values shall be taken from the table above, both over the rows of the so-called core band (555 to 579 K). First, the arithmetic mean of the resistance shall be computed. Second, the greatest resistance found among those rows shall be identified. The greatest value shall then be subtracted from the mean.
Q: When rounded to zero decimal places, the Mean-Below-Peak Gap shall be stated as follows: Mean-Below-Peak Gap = -34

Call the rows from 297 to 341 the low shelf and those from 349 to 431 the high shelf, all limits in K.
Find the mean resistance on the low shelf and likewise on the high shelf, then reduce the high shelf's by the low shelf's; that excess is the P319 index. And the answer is -67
